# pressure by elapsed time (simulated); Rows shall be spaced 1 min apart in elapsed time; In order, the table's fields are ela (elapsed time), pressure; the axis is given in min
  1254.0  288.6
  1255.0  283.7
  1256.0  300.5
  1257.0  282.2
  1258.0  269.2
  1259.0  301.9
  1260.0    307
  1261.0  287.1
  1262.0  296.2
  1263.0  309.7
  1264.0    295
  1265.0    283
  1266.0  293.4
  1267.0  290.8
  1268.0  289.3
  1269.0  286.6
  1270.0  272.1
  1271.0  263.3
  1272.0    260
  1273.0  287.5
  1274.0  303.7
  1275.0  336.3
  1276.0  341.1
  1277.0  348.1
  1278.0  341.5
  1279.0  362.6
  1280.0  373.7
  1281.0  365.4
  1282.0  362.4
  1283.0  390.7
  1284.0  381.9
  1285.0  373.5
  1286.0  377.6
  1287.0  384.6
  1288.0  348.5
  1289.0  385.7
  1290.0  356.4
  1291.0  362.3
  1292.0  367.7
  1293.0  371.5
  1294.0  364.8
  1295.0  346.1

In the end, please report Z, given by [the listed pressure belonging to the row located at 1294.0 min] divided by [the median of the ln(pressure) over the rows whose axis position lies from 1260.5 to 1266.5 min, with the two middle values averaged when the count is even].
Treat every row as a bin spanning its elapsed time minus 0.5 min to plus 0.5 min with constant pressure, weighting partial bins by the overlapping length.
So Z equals 64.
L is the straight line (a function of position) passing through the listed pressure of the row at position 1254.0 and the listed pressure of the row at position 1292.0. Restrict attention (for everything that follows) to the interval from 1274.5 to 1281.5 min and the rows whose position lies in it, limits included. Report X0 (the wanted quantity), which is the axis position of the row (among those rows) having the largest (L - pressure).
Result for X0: 1278.0 min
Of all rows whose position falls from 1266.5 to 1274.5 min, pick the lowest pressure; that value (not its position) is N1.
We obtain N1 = 260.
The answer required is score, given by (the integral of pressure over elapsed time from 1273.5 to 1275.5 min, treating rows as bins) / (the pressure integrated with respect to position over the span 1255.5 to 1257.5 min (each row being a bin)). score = 1.10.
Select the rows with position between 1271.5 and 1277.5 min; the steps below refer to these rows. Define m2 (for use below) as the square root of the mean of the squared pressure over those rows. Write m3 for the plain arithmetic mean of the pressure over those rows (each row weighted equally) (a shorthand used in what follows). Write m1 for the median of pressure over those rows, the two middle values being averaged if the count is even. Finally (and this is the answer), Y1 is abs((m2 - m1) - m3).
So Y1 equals 318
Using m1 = 320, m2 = 314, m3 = 313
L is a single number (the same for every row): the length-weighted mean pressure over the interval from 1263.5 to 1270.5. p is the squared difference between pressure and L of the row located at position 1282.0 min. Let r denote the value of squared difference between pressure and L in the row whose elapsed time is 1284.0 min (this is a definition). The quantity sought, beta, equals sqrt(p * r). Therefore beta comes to 7126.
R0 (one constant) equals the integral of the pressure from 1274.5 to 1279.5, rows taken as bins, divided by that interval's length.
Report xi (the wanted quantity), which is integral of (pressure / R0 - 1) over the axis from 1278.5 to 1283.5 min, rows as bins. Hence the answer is 0.4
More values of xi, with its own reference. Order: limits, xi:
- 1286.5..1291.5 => 0.3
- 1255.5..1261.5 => -0.9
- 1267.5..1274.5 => -1.3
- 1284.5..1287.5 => 0.3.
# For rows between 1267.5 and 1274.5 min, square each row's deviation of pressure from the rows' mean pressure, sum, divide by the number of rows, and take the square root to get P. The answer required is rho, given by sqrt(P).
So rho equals 3.8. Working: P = 15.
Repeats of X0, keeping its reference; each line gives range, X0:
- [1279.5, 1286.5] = 1282.0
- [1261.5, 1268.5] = 1265.0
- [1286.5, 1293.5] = 1288.0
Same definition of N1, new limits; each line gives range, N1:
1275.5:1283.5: 341.1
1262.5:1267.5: 283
